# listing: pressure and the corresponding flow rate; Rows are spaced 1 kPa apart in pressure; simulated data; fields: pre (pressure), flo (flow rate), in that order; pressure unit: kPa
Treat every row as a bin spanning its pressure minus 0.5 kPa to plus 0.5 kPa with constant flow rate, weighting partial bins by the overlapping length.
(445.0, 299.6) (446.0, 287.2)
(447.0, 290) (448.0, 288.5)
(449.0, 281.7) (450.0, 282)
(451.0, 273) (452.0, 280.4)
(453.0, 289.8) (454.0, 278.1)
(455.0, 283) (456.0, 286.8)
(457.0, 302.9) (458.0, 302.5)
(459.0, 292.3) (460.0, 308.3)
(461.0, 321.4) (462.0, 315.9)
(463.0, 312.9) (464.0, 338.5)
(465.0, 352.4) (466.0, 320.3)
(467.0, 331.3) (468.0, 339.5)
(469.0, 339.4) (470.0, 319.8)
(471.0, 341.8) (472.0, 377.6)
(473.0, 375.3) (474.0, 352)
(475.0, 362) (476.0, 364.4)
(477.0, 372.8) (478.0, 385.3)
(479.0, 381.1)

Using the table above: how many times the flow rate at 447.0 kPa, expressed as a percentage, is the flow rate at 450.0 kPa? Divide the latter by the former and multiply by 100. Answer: 97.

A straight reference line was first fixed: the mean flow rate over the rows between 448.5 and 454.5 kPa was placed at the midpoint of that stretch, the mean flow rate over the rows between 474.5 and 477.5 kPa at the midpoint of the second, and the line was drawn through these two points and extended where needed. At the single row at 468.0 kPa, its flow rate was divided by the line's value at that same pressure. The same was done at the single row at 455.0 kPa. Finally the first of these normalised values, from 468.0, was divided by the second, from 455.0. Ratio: 1.04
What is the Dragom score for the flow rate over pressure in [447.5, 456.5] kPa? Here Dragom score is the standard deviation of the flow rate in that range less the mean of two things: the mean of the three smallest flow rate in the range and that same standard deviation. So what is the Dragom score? -136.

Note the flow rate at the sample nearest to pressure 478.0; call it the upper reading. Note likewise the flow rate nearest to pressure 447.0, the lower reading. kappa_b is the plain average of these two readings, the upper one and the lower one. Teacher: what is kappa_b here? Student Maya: 338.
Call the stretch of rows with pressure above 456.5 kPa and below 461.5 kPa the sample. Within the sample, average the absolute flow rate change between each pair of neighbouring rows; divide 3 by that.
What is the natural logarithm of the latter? -1.2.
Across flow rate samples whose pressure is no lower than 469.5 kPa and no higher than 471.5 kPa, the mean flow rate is 331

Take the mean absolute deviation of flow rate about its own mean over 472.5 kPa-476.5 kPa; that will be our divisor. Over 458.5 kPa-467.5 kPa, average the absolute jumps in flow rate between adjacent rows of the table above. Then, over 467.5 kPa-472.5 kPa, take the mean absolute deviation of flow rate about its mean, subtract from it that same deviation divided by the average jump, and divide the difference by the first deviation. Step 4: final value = 2.0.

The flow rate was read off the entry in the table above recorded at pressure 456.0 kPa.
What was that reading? 286.8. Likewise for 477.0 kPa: 372.8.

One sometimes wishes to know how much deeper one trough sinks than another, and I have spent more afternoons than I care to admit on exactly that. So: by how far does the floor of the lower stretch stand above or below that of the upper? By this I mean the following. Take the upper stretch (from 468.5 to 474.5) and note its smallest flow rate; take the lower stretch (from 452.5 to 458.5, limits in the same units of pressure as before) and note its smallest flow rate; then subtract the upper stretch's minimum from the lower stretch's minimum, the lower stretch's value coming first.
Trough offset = -42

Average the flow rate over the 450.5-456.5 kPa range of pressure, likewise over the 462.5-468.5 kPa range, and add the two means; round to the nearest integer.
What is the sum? 614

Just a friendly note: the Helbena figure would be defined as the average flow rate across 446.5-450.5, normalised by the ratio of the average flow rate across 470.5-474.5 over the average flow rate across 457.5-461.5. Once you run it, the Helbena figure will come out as 242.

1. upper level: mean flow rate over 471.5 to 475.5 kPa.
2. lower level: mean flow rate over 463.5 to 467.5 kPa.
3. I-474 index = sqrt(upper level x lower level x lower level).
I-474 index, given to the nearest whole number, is 6427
